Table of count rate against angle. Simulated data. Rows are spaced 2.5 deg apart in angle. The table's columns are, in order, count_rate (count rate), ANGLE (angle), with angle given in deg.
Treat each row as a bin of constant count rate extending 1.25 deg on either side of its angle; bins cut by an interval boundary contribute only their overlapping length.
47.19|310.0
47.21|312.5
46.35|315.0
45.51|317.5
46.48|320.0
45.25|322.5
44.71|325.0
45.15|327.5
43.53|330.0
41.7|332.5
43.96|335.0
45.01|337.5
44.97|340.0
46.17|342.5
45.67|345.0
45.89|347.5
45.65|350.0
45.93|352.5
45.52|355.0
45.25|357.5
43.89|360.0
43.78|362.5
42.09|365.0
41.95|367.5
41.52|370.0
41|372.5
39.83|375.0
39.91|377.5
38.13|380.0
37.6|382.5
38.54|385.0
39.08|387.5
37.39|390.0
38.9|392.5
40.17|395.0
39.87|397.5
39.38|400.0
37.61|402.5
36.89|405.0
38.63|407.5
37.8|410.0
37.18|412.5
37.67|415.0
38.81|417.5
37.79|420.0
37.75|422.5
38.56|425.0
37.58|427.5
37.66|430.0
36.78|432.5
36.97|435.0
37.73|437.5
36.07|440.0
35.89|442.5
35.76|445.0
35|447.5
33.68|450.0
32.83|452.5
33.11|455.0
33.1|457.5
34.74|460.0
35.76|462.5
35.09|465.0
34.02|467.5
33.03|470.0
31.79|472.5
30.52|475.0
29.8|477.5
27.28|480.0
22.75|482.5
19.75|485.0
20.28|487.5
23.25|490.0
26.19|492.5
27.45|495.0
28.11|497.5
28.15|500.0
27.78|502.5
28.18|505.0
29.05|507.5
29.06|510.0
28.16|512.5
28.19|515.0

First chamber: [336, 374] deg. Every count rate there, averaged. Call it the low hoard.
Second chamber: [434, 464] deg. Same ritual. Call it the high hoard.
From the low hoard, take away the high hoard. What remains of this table 9.2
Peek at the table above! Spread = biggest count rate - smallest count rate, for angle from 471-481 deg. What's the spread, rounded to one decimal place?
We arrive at 4.5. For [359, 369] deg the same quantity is 1.9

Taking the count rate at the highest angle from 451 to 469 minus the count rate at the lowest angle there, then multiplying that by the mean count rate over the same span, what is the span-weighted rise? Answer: 41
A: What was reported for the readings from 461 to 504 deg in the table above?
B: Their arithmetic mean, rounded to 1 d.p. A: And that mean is 28.3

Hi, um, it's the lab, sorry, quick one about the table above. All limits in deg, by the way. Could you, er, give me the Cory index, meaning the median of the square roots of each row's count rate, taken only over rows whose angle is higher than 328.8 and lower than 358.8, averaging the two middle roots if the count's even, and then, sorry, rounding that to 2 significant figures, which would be 6.7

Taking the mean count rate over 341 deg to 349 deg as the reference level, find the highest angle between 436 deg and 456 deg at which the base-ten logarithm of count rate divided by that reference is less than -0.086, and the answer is 455.0 deg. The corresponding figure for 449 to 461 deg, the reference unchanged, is 460.0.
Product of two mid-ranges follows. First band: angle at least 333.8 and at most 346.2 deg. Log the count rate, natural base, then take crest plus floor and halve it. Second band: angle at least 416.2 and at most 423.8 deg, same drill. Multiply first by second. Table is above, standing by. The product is 13.9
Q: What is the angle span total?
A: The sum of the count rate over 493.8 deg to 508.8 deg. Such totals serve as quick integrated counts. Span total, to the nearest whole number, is 169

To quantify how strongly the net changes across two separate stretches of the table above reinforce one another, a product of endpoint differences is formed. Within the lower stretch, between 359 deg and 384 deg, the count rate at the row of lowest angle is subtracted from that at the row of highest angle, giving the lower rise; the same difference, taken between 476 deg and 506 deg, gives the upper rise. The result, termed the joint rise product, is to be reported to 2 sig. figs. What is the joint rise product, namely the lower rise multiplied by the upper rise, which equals 10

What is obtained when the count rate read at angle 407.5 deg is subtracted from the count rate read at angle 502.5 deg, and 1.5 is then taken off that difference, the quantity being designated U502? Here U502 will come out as -12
